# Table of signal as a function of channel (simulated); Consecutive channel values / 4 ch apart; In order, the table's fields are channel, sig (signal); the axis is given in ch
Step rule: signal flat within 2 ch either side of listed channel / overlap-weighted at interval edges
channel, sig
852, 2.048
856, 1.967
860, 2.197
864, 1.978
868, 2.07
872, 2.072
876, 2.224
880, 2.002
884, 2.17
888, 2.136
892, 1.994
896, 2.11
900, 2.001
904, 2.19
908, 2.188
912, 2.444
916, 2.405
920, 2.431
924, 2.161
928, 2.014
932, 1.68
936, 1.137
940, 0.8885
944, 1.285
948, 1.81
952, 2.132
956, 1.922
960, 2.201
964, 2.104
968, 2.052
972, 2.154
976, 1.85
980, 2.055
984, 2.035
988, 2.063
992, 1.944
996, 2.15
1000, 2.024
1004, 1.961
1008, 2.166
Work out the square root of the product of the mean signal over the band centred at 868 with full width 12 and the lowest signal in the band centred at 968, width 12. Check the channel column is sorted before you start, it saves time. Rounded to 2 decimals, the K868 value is 2.05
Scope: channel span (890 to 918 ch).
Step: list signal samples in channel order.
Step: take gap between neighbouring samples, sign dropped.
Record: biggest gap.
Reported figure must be 0.26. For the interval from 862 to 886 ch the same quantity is 0.22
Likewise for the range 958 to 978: 0.30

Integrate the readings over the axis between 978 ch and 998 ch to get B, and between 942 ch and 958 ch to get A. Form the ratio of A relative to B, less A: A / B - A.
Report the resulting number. -28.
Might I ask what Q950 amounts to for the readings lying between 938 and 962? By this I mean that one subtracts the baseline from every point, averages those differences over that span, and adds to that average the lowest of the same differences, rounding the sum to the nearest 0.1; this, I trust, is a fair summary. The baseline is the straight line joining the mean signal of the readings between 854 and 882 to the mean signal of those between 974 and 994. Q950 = -1.4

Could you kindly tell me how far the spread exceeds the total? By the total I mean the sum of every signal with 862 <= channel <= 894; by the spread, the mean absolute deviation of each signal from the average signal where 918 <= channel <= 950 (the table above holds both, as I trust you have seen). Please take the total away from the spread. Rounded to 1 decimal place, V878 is -16.2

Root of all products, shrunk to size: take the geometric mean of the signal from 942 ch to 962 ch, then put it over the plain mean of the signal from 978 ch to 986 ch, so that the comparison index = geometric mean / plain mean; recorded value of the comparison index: 0.90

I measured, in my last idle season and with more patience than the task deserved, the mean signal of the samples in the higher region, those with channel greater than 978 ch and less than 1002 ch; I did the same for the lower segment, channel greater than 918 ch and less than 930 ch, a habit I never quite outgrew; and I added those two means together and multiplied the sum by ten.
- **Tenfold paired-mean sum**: 42.5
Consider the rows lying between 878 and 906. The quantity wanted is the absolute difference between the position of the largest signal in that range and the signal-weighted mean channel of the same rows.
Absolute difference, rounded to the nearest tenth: 11.9 ch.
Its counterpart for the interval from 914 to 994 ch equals 34.4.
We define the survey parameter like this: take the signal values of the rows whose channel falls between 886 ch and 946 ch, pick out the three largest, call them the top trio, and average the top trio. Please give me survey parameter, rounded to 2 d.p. 2.43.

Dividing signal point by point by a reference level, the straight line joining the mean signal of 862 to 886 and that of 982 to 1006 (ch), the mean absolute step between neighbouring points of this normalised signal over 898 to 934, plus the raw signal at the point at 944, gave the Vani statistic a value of 1.4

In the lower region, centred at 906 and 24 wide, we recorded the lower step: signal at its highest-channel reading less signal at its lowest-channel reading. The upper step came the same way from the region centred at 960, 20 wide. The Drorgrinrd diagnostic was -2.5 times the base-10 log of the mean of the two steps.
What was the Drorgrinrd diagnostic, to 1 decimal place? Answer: 2.4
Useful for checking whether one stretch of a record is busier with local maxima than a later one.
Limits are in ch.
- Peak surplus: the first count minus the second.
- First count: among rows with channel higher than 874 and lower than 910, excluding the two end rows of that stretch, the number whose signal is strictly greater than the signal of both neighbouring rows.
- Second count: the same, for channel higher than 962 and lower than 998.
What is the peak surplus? 0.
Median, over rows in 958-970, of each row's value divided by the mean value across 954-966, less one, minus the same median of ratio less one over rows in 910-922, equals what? -0.16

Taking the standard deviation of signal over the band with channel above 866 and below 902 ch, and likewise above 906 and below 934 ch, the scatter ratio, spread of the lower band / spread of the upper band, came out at 0.3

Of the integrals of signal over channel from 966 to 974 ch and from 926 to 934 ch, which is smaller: 14.8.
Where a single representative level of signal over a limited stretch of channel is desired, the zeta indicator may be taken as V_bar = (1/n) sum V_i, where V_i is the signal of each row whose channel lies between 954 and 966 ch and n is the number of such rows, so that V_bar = 2.08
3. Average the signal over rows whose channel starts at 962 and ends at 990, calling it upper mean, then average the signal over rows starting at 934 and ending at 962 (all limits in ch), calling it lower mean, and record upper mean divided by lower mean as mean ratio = 1.26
